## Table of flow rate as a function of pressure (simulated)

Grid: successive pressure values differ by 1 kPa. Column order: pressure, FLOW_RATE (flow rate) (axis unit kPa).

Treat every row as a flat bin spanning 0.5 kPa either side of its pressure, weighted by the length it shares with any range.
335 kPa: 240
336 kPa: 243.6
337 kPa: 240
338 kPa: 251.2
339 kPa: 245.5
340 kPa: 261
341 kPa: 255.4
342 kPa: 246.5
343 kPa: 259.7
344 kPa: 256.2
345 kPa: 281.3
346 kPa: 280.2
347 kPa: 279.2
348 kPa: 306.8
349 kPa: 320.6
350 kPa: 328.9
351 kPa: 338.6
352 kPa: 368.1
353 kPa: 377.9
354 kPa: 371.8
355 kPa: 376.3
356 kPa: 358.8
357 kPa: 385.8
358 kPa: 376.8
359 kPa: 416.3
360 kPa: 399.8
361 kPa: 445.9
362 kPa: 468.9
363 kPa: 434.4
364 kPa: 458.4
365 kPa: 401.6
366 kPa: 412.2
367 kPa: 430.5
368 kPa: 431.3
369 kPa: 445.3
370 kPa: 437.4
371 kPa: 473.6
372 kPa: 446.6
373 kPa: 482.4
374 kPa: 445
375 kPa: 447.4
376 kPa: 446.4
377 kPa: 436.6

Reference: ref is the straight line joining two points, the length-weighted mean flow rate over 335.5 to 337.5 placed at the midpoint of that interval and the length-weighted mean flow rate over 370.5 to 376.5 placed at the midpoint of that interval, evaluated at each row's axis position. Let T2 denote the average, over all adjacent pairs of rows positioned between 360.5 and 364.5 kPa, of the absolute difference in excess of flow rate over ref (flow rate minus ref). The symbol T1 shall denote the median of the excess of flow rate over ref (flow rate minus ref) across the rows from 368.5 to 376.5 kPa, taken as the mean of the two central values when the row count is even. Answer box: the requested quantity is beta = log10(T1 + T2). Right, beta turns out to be 1.40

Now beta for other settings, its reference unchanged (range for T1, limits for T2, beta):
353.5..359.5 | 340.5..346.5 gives 1.57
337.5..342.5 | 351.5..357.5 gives 0.18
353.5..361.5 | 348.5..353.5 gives 1.54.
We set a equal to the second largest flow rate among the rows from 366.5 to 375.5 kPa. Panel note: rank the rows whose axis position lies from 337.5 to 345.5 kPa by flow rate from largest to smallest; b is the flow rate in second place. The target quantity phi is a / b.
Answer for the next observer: 1.81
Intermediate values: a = 473.6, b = 261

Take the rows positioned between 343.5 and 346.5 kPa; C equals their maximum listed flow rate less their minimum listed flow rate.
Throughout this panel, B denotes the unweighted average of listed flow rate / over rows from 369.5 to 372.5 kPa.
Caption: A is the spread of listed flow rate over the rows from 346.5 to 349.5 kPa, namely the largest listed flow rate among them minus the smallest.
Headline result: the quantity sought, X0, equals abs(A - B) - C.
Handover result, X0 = 386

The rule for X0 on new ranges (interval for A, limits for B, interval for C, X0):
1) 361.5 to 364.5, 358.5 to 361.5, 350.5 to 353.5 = 347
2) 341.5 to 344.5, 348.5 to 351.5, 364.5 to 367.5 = 287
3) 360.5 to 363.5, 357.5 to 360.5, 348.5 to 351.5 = 345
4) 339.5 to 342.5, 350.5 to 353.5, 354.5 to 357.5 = 320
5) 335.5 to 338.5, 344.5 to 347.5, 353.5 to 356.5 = 252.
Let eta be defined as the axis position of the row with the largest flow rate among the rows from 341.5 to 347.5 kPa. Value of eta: 345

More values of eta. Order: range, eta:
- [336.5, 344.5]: 340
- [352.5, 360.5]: 359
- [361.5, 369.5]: 362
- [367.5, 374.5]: 373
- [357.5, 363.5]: 362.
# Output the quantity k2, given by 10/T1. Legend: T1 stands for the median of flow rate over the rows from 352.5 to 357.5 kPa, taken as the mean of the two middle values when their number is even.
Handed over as 0.0266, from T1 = 376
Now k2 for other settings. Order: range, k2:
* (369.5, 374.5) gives 0.0224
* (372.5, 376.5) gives 0.0224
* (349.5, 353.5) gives 0.0283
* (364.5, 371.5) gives 0.0232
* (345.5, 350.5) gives 0.0326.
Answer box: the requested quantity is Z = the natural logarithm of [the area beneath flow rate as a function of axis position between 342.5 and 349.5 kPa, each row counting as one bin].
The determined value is 7.59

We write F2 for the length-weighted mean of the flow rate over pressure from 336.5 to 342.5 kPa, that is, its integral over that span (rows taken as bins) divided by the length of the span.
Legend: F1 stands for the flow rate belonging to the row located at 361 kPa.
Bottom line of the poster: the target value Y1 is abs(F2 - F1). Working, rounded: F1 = 445.9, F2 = 250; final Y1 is 196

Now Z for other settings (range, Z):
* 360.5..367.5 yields 8.02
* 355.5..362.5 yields 7.96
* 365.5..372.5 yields 8.03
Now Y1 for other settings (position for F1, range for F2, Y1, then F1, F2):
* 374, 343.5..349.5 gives 158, 445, 287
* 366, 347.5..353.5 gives 72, 412.2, 340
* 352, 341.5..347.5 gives 101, 368.1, 267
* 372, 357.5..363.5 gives 23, 446.6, 424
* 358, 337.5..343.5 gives 124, 376.8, 253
